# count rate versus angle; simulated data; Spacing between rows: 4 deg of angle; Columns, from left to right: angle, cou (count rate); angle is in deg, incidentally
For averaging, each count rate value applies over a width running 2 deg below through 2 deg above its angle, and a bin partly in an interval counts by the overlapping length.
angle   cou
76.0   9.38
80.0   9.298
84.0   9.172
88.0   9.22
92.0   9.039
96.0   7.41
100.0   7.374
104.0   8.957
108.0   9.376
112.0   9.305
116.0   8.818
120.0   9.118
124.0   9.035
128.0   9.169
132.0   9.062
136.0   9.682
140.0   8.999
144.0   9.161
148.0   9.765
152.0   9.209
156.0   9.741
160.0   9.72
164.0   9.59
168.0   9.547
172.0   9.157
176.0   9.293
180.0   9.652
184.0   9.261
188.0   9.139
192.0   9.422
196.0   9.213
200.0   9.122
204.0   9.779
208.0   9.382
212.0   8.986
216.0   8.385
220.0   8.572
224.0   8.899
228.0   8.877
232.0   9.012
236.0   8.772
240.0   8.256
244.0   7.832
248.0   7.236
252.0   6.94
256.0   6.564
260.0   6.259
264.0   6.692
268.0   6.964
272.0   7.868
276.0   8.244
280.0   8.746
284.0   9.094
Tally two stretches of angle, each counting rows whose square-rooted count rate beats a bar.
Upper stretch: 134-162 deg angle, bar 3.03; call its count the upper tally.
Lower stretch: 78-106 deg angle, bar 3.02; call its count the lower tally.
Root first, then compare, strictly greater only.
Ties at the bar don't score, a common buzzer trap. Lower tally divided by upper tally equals 0.6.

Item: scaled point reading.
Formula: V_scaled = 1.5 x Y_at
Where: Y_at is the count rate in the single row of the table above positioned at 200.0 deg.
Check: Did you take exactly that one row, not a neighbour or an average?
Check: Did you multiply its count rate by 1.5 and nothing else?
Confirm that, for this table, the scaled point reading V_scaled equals 13.7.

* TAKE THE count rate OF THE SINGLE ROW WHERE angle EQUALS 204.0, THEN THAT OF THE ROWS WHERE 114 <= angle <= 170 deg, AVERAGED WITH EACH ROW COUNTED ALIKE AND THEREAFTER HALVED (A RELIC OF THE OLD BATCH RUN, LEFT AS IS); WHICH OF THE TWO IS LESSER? 4.66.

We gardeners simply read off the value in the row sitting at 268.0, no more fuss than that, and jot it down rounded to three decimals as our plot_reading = 6.964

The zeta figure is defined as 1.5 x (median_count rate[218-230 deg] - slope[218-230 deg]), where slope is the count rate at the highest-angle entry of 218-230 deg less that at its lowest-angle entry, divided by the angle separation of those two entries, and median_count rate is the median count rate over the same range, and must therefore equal 13.3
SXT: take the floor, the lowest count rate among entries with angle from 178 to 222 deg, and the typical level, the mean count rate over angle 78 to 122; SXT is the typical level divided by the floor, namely 1.1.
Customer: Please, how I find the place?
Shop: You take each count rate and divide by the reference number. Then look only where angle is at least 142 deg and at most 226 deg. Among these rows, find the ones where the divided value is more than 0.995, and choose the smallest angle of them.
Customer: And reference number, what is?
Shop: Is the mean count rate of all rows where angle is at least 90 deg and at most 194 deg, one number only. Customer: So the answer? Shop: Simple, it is 144.0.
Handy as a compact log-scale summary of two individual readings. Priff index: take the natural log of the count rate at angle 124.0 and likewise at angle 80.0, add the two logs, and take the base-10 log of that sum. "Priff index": 0.65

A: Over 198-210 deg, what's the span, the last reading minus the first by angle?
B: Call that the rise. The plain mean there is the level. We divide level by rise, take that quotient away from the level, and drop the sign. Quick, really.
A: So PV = 26.8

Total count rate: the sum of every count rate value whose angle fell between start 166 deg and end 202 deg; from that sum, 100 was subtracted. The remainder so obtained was -16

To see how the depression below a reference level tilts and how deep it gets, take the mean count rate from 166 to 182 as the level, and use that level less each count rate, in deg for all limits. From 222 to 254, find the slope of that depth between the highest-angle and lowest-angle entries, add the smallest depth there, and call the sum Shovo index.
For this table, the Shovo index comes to 0.47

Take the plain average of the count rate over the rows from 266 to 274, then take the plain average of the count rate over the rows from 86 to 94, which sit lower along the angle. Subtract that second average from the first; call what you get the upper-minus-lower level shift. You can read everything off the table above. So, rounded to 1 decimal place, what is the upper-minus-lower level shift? -1.7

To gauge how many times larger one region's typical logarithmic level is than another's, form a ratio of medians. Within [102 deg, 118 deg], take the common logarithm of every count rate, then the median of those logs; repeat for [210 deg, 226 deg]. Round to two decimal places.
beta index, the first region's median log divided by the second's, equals 1.02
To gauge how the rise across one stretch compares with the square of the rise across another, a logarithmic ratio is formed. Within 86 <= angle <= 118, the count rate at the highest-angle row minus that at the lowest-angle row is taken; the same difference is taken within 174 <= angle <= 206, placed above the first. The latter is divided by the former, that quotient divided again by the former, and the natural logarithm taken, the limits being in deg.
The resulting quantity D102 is 1.1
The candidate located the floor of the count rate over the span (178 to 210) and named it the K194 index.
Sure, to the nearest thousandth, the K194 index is 9.122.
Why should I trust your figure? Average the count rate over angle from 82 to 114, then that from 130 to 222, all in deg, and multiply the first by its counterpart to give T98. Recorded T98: 81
